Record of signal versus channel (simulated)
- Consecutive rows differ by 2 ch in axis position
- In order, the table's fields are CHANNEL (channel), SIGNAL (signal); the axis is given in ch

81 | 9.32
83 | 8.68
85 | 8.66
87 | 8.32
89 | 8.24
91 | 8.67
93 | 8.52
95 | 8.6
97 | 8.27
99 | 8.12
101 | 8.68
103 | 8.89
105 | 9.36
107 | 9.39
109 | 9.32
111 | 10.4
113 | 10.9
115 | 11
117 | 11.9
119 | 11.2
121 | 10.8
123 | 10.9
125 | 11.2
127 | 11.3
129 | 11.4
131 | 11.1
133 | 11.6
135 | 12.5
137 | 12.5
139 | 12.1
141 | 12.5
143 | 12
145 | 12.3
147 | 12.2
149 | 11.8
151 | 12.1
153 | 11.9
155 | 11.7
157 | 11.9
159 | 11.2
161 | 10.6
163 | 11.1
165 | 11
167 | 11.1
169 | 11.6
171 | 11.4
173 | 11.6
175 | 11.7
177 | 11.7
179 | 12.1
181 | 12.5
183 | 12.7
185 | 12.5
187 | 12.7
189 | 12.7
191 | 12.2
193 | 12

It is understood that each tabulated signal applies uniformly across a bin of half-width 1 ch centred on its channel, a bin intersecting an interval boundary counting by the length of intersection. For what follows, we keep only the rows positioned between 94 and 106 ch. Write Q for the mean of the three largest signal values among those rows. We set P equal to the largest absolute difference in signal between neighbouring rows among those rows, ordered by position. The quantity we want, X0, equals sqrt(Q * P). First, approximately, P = 0.6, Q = 9.0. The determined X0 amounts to 2.24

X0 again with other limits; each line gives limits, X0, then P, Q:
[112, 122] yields 3.20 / 0.9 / 11.4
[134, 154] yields 2.50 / 0.5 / 12.5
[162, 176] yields 2.41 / 0.5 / 11.6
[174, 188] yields 2.25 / 0.4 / 12.6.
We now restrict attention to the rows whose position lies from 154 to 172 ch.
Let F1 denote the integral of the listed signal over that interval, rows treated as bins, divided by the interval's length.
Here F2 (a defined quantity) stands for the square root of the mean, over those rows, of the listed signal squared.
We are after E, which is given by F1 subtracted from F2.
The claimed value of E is 0.006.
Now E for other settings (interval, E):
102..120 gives 0.048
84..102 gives 0.002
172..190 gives 0.008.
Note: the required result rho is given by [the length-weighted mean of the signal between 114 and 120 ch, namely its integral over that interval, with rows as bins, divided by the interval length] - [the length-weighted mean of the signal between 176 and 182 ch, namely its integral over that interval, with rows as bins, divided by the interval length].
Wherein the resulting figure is -0.7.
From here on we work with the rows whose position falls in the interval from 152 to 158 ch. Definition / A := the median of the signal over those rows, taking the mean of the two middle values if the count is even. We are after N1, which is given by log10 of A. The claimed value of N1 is 1.08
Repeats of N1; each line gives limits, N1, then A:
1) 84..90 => 0.92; 8.3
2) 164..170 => 1.05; 11.1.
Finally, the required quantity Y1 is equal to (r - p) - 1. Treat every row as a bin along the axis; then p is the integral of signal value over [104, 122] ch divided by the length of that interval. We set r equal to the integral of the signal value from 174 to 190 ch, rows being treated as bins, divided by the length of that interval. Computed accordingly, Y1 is 0.9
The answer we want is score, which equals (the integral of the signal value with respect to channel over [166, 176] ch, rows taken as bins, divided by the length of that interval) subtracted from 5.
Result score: -6.5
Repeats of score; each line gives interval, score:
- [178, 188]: -7.5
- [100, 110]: -4.1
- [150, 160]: -6.8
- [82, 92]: -3.5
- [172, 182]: -6.9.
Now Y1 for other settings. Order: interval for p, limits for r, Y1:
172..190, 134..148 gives -0.9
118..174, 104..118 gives -2.3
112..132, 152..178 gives -0.7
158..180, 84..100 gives -3.9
